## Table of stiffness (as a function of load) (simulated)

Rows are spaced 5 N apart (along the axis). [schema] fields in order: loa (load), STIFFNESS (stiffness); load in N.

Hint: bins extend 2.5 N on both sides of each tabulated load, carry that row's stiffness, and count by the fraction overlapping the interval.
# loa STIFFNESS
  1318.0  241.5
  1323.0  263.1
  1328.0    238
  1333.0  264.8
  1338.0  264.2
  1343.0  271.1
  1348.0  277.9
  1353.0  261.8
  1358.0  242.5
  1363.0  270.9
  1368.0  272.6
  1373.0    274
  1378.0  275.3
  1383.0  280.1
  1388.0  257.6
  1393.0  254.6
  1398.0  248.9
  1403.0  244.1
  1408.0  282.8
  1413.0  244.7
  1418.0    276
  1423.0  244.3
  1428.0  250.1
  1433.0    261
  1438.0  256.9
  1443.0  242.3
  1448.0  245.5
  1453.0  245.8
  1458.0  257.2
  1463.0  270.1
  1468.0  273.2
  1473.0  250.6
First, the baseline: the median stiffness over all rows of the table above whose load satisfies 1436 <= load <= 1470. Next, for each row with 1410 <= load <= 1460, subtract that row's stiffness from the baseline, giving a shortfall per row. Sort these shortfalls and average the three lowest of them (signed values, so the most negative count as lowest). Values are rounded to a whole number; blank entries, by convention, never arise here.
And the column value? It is -8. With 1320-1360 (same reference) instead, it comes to -14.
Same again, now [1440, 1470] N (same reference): -10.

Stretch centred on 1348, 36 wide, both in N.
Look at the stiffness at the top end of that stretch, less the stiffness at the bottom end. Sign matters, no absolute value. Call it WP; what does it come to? 6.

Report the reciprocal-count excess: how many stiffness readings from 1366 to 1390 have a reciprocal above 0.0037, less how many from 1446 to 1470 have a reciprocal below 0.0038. -1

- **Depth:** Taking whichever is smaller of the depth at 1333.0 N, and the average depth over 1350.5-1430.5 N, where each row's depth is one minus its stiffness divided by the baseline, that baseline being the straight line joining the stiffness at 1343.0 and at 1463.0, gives 0.024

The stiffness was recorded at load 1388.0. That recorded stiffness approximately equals 257.6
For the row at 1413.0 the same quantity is 244.7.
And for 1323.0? 263.1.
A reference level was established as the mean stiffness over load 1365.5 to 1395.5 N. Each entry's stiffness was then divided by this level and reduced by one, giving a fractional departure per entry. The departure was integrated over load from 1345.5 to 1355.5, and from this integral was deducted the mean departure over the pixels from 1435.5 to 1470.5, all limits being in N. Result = 0.1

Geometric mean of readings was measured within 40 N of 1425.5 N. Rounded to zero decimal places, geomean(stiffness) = 255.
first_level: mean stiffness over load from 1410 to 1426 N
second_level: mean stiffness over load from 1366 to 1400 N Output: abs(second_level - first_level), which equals 11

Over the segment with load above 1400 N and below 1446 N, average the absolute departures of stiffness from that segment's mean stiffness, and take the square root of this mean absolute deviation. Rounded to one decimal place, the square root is 3.4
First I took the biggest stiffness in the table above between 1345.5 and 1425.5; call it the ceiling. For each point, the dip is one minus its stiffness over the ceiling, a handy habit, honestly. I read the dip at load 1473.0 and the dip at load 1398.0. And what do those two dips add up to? 0.23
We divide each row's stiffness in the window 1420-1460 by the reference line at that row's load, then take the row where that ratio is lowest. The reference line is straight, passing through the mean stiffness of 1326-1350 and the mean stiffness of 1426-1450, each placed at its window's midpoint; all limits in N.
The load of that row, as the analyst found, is 1423.0 N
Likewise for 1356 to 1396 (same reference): 1358.0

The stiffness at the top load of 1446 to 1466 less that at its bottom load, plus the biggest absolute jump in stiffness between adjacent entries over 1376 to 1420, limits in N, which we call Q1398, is 63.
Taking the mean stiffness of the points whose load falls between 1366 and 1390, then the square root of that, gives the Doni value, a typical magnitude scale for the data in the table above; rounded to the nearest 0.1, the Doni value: 16.5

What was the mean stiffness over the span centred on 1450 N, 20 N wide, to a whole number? 248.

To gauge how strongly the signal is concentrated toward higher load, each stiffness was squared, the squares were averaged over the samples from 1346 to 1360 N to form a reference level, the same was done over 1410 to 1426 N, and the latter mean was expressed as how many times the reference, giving 0.96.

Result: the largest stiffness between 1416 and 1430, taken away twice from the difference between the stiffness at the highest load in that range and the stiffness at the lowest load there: -578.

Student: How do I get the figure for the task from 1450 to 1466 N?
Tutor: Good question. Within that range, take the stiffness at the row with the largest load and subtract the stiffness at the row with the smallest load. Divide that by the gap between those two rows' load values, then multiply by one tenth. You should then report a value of 0.24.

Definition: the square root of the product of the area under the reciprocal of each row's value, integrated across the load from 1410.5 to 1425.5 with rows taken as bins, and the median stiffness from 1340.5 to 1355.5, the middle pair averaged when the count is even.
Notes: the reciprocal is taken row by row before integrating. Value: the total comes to 4.00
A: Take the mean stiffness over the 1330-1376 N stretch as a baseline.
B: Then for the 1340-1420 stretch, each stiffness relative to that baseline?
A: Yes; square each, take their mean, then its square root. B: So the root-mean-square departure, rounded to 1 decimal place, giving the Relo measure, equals 13.7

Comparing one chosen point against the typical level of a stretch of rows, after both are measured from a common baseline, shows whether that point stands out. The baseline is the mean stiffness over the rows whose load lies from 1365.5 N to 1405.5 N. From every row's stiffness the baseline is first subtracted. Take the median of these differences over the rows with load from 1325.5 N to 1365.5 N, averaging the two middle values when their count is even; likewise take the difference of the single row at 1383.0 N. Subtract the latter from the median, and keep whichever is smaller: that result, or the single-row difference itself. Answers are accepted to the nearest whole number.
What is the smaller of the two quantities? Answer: -16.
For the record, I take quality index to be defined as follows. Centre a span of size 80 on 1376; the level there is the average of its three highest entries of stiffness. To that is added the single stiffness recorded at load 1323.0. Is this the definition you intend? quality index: 543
